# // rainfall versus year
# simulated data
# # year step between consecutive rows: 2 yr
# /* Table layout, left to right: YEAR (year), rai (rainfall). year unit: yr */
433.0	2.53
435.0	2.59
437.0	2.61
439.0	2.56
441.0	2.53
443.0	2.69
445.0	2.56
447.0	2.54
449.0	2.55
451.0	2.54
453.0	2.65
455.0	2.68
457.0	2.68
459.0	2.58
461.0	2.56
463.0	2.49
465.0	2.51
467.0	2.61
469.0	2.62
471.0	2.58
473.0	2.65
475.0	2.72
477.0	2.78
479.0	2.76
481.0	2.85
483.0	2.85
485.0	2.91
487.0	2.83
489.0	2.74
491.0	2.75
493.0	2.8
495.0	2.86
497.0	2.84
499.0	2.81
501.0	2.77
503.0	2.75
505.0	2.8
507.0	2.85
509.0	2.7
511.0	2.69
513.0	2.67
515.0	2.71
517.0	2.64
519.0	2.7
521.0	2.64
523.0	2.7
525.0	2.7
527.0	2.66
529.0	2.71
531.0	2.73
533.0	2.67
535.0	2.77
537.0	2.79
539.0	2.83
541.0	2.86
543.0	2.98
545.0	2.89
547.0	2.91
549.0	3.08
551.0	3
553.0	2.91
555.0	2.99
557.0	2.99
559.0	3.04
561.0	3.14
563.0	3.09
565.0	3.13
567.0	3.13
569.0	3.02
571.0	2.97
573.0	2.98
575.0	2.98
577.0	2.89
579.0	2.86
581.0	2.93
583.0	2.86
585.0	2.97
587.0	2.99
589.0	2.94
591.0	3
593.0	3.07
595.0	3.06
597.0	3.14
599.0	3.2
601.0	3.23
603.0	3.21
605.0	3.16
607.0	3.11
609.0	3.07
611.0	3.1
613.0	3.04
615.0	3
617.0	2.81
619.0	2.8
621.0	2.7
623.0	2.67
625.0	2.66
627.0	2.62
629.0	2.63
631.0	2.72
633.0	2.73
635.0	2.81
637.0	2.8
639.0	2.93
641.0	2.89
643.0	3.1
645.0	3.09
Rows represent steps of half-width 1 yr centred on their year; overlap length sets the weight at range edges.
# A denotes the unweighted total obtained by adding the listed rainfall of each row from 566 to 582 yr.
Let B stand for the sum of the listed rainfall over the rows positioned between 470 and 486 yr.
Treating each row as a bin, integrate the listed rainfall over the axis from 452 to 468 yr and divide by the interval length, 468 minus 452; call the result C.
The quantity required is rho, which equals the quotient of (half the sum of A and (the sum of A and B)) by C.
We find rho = 13.4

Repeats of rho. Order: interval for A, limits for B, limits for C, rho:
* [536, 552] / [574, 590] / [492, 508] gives 12.5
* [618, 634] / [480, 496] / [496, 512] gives 11.8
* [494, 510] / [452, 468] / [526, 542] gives 11.9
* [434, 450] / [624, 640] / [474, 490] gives 11.3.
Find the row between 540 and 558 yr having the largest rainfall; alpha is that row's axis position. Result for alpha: 549.0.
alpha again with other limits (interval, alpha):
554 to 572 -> 561.0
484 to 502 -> 485.0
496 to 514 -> 507.0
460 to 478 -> 477.0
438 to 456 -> 443.0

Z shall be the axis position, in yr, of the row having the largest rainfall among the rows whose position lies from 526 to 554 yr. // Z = 549.0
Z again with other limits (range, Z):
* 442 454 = 443.0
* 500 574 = 561.0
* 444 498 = 485.0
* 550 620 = 601.0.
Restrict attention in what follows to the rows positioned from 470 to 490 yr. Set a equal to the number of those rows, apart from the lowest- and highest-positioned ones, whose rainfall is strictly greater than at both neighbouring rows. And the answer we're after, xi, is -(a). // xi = -2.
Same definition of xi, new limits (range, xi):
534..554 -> -2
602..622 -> -1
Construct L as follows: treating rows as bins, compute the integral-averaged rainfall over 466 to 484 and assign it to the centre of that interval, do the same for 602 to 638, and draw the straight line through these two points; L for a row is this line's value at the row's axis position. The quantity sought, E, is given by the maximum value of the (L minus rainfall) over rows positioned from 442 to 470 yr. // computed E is 0.21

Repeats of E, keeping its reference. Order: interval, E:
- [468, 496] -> 0.13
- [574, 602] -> -0.03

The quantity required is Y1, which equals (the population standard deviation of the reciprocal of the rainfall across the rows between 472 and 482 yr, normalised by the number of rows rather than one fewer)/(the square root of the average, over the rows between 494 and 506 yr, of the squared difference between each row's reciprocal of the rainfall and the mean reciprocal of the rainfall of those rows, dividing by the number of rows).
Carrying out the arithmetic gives 1.8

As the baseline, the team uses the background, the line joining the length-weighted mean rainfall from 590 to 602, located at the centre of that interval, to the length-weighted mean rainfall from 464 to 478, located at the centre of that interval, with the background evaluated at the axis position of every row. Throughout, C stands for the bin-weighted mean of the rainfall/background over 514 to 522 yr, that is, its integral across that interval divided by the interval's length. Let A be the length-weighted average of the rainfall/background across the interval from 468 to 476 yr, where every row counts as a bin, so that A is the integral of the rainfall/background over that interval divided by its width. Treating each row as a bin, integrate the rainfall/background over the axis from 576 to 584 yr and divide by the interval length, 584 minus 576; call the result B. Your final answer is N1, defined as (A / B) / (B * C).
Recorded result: 1.18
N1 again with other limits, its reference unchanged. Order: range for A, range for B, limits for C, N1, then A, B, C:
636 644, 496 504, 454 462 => 0.85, 0.89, 1.02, 1.01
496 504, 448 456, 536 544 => 1.00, 1.02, 1.02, 0.99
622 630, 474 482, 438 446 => 0.74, 0.82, 1.04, 1.02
